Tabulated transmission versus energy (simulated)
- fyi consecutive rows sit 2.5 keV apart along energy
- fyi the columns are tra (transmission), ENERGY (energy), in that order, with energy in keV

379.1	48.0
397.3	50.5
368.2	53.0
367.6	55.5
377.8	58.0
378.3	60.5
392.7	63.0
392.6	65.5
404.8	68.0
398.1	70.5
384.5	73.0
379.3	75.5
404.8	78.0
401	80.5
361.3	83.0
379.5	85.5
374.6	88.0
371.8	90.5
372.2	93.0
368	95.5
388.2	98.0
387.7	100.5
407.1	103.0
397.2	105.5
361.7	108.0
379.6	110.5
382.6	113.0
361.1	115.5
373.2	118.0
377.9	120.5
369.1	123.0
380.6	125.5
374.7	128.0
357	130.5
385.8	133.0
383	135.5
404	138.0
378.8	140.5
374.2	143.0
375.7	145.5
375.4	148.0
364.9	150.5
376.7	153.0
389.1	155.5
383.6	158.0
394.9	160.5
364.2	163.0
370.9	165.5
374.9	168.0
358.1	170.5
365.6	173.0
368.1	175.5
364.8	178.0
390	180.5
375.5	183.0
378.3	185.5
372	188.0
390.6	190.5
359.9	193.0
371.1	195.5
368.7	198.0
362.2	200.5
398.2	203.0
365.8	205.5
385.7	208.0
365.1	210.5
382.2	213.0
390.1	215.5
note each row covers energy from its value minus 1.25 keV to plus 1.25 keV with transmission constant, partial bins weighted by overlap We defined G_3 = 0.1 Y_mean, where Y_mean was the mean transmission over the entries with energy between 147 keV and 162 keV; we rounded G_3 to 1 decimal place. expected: 38.1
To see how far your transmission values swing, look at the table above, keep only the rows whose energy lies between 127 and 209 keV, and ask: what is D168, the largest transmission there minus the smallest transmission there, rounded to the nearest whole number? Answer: 47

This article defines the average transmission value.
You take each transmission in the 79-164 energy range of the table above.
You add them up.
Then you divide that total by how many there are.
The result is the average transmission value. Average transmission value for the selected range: 379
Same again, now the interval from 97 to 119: 382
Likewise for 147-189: 375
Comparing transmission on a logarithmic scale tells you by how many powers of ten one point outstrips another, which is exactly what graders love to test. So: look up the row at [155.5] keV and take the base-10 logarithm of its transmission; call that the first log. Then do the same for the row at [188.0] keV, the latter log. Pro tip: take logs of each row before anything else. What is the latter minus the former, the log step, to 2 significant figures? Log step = -0.020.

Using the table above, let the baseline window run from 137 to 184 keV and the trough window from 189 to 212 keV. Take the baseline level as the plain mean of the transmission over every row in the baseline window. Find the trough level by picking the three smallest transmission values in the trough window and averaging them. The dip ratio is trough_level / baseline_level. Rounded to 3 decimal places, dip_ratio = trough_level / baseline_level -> 0.963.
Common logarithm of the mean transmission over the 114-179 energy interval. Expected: 2.57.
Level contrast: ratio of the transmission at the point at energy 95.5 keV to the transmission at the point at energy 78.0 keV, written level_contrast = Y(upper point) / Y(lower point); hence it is 0.91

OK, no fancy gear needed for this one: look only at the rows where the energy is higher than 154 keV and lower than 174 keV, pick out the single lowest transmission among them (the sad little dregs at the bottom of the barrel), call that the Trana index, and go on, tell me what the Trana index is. 358.1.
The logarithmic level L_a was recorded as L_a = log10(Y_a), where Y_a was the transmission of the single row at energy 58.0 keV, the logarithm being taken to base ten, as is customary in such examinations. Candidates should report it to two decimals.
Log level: 2.58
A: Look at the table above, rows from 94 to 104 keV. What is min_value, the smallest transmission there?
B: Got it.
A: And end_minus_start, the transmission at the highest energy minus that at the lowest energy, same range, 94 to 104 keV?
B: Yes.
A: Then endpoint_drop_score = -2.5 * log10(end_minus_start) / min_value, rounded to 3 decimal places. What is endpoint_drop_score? -0.011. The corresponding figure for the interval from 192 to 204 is -0.011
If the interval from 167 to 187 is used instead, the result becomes -0.004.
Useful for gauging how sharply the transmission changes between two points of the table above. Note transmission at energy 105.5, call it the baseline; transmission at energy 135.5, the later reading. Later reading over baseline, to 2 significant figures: 0.96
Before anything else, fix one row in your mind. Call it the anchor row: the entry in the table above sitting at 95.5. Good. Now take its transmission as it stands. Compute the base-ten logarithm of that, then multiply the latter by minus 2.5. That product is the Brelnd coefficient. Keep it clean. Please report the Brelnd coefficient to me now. -6.41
